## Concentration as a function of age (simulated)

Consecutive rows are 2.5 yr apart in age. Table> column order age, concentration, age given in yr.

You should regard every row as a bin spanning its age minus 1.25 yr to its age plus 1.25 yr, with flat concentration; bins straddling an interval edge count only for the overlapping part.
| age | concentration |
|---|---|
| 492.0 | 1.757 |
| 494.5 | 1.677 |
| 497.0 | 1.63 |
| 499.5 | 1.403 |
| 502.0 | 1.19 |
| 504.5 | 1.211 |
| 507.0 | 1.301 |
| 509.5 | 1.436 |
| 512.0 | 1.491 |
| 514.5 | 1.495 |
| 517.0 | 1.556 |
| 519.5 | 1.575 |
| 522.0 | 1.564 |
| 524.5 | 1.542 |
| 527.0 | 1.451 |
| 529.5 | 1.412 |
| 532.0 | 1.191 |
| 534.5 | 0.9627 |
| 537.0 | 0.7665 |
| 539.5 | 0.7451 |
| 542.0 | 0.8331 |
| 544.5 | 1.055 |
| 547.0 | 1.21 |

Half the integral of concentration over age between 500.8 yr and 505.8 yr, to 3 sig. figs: 3.00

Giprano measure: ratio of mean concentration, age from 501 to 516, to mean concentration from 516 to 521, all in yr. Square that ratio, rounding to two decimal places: 0.75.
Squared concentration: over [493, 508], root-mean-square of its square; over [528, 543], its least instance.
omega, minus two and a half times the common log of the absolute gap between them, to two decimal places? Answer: -0.46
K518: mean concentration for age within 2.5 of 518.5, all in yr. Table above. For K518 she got 1.57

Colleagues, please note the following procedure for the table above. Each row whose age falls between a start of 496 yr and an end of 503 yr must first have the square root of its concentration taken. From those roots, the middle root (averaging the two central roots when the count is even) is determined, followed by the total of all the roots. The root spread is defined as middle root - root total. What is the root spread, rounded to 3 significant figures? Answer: -2.37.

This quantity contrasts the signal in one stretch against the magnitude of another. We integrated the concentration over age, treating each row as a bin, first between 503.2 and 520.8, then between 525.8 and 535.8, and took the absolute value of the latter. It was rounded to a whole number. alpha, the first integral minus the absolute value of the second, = 13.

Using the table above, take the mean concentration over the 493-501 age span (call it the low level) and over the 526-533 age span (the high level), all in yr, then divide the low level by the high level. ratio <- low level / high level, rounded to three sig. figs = 1.16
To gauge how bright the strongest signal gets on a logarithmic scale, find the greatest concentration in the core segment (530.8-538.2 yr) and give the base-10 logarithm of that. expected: 0.076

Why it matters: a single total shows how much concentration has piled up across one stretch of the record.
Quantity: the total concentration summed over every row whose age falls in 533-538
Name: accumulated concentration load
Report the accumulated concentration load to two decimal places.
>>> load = 1.73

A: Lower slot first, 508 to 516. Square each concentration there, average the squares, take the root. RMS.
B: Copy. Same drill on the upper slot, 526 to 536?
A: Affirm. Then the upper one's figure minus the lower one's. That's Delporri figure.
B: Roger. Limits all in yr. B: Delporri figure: -0.2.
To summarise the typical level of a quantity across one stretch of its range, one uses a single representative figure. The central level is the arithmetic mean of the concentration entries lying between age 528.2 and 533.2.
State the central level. 1.3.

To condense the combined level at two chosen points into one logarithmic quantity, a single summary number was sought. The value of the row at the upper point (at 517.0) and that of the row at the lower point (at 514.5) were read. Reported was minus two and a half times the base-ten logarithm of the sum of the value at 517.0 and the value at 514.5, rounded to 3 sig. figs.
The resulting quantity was -1.21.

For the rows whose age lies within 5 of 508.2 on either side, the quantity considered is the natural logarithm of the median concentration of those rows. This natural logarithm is 0.31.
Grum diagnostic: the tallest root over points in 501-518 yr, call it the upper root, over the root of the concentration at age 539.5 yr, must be 1.45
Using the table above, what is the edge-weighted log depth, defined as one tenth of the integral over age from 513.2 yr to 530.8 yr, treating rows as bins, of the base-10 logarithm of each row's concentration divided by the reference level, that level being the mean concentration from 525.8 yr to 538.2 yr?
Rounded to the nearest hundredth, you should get 0.20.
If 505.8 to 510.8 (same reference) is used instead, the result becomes 0.04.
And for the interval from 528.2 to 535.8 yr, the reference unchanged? 0.00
